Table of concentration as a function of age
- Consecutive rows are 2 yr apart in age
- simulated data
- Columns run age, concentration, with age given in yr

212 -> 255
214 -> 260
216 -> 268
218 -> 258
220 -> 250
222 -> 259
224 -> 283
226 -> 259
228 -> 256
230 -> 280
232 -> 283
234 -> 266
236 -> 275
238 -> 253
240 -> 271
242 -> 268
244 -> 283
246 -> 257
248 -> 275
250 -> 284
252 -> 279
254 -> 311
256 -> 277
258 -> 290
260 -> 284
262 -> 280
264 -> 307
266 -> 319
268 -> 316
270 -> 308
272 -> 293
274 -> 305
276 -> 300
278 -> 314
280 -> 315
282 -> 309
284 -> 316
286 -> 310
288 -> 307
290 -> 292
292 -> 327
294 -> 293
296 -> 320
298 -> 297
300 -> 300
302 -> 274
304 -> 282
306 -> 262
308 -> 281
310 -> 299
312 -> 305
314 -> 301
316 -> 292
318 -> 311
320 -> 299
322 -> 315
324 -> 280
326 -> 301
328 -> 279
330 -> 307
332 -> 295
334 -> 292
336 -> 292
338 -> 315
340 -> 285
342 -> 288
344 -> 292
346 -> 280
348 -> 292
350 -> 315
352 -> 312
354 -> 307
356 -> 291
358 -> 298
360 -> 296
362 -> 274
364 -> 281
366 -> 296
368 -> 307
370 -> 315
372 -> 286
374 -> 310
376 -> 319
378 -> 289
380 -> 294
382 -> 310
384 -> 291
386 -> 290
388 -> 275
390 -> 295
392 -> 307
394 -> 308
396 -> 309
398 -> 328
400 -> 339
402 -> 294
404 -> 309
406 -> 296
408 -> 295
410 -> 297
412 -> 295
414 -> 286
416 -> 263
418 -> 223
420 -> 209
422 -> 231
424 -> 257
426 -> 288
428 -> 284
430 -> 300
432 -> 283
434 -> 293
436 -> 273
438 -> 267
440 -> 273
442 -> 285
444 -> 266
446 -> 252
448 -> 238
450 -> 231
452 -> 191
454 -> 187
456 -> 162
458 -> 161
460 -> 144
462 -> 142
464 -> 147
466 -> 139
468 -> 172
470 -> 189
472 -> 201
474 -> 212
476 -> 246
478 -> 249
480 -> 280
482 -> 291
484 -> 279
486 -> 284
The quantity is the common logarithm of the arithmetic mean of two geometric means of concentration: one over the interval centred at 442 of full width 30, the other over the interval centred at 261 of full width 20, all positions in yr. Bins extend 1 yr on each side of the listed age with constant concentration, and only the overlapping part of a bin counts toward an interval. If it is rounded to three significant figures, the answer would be 2.44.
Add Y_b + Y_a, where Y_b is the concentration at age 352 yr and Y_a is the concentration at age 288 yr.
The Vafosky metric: 619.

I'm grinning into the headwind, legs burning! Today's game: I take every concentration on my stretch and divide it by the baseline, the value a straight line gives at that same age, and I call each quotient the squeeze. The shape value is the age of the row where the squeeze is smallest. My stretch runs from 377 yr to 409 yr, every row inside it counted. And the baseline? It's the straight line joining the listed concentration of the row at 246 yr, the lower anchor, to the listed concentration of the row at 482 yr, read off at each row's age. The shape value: 388 yr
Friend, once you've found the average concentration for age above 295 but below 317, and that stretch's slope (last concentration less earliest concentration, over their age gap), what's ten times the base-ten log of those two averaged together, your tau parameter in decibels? 21.6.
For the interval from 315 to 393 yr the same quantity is 21.7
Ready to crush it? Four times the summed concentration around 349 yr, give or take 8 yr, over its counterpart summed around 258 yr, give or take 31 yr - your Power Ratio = 1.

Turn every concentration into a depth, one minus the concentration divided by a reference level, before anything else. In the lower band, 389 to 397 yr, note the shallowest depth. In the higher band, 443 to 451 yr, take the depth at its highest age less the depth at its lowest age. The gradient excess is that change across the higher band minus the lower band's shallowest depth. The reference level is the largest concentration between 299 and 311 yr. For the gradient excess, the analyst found 0.15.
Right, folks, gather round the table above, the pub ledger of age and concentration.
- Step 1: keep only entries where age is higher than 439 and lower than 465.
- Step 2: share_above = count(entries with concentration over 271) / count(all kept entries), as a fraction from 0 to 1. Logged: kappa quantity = 0.15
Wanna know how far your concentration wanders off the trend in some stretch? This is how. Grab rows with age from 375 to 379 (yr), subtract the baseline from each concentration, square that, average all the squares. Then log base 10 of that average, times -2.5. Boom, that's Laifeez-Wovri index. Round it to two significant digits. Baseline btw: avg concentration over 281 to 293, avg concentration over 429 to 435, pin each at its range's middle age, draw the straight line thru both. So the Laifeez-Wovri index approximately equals -6.0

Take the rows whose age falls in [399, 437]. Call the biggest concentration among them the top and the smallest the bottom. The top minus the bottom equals 130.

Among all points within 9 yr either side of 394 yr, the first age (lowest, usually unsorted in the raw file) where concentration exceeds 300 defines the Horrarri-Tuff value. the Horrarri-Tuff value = 392 yr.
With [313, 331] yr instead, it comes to 314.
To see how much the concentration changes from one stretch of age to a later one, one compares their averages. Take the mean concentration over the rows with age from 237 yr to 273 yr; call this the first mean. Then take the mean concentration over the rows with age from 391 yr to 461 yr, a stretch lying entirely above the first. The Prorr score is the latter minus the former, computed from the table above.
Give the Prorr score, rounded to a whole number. -23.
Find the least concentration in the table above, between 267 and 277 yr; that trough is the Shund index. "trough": 293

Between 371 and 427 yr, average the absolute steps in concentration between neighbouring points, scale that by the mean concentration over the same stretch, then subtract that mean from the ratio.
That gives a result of -289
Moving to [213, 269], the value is -277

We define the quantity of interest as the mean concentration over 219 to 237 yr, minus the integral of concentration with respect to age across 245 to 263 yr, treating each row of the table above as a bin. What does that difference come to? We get -4806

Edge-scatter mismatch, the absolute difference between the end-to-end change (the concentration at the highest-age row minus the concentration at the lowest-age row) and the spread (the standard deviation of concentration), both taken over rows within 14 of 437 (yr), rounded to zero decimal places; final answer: 46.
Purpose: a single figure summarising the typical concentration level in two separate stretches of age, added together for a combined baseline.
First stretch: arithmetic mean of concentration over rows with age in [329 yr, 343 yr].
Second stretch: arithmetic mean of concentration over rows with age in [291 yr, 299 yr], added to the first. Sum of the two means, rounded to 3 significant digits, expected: 606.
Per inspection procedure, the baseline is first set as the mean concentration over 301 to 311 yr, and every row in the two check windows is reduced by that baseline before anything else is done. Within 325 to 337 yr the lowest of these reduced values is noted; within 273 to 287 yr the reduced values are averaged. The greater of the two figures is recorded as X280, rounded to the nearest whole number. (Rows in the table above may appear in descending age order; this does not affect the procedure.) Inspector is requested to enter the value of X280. 30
